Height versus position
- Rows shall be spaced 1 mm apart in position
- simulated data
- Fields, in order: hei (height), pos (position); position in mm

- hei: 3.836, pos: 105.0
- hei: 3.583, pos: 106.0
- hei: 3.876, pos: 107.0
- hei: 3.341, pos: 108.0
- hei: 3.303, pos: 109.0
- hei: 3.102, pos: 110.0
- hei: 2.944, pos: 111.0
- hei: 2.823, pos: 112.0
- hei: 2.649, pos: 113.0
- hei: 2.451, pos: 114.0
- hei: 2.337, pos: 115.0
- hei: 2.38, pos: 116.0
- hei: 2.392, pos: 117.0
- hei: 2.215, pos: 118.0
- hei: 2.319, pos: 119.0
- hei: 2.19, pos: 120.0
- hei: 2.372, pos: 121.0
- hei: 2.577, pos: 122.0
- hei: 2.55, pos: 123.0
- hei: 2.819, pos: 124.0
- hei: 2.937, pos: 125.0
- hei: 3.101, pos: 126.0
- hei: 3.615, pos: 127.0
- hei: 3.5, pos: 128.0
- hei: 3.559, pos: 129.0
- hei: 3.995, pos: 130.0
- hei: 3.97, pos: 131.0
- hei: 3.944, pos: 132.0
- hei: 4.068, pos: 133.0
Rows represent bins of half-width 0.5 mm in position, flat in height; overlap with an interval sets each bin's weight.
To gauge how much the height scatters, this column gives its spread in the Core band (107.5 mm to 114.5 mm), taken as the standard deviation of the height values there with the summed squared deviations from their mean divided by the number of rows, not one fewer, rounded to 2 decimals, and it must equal 0.31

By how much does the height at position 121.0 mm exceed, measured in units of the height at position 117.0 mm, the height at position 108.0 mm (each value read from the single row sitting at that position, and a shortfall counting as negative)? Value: -0.4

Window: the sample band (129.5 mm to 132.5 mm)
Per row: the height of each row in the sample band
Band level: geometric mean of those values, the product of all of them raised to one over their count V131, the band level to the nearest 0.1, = 4.0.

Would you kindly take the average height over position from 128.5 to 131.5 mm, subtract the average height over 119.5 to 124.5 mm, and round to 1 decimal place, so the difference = 1.3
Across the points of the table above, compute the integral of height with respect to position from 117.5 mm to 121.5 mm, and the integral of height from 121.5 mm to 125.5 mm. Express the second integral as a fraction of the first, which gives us 1.2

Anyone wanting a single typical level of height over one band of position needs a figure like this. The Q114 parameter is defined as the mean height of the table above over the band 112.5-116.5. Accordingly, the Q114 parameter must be 2.5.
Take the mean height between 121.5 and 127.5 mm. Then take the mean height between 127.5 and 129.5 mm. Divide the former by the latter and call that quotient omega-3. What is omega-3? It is 0.83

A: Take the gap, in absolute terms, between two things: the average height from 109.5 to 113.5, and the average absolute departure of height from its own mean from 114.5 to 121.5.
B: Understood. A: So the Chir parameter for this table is 2.82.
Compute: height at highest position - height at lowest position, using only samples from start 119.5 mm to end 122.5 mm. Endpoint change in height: 0.39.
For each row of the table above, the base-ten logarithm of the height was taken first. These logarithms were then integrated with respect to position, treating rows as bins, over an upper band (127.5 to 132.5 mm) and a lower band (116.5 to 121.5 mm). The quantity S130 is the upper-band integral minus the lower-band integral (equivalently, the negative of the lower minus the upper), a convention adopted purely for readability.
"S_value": 1.1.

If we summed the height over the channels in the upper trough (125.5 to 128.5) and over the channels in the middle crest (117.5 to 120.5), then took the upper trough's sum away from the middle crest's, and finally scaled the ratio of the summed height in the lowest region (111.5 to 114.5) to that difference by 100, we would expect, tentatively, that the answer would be -227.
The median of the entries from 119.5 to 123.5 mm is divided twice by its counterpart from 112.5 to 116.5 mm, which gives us 0.422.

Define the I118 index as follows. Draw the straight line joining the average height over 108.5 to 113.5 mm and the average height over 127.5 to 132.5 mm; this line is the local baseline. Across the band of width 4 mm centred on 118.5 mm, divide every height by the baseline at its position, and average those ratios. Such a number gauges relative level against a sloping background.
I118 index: 0.69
